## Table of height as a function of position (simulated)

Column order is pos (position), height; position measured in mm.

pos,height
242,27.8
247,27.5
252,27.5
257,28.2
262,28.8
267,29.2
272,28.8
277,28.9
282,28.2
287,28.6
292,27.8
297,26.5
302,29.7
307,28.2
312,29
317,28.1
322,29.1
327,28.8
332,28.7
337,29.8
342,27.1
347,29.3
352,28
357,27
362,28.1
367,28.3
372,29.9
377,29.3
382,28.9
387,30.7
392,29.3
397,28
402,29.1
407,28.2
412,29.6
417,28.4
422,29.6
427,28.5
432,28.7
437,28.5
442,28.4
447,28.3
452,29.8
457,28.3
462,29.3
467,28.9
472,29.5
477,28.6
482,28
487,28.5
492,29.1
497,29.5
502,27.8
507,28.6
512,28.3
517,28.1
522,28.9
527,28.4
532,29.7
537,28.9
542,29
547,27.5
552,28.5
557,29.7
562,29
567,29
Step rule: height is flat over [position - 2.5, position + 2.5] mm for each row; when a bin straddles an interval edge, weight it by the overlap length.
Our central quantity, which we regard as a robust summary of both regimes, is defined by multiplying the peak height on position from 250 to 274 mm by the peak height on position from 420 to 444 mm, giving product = 864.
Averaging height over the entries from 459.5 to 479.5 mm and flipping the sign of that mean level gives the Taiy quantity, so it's -29.1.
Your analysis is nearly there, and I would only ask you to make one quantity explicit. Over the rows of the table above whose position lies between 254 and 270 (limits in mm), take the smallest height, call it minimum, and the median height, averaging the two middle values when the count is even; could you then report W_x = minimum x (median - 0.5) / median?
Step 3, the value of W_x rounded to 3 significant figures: 27.7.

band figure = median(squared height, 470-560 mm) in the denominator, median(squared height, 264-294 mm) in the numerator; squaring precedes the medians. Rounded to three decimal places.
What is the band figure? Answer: 1.007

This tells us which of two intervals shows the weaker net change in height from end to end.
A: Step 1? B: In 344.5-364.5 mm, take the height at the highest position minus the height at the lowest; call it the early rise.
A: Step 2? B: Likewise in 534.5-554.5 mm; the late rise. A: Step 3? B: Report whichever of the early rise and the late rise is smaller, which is -1.2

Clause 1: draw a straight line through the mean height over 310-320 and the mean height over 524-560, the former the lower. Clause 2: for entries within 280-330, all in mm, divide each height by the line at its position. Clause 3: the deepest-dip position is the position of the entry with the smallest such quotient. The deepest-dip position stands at 297 mm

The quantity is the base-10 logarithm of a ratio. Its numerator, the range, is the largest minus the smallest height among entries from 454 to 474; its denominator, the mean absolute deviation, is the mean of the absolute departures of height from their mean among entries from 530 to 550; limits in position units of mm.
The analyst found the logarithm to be 0.27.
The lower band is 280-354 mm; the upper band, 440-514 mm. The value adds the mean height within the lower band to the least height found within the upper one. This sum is 56.3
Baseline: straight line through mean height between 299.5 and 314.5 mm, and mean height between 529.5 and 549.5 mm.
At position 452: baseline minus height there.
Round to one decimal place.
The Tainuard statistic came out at -1.0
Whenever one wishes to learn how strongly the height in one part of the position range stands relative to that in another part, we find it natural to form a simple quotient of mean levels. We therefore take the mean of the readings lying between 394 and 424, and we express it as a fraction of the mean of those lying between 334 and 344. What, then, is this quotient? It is 1.01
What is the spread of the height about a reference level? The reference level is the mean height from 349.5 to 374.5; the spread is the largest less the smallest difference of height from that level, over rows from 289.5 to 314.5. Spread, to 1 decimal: 3.2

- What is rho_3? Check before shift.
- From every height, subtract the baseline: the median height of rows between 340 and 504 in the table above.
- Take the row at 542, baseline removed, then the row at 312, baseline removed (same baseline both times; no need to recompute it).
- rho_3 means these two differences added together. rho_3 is 0.8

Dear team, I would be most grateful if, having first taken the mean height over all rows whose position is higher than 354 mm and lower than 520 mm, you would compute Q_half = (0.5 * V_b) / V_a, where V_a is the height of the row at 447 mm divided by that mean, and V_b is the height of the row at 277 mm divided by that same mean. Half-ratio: 0.511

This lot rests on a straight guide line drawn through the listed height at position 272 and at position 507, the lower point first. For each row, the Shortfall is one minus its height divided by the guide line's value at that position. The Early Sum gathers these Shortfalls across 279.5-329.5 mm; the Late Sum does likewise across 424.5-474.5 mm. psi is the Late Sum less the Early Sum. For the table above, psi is -0.19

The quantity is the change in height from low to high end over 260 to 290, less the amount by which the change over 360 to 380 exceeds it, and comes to -2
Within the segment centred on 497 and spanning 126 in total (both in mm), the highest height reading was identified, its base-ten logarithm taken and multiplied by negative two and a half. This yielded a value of -3.69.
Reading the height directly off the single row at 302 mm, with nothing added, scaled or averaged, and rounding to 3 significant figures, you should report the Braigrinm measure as 29.7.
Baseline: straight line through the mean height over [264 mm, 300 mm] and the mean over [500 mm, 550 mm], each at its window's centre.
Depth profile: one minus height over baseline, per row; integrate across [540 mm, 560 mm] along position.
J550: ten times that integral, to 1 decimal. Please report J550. -0.9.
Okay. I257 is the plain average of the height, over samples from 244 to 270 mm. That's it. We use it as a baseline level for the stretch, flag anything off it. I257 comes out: 28.24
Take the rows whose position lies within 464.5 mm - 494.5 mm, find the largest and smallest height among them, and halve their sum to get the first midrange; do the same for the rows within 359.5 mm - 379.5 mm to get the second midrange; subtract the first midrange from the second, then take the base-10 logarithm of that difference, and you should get -0.60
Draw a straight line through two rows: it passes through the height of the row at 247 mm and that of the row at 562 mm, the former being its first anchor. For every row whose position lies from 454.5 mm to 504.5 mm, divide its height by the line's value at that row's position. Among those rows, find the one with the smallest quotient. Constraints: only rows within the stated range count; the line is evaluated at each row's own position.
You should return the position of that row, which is 502 mm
